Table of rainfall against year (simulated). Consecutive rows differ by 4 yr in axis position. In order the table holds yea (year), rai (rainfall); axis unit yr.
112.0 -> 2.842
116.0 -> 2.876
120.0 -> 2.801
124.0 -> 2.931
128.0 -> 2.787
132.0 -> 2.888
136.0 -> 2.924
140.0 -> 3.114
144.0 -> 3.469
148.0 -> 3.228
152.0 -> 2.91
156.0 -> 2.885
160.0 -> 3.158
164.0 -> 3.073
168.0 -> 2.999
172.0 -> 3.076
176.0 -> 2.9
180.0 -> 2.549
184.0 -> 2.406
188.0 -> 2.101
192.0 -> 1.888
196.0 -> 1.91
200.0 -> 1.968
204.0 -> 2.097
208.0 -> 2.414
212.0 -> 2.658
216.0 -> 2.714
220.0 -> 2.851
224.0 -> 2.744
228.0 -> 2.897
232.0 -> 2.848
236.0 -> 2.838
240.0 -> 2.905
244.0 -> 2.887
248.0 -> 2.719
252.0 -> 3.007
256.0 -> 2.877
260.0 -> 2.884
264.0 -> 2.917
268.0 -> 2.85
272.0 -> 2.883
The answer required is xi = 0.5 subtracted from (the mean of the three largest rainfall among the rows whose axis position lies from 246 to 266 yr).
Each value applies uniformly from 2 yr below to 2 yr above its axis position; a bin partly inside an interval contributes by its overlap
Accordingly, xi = 2.44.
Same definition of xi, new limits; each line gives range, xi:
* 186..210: 1.70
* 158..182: 2.60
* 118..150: 2.77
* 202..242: 2.38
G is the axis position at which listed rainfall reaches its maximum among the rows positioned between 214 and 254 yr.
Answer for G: 252.0 yr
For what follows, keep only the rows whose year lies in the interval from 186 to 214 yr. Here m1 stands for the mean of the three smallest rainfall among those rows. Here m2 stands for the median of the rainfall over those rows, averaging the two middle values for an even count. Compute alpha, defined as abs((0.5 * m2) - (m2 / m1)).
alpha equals 0.04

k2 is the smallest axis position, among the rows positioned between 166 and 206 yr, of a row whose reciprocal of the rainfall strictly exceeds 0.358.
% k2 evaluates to 180.0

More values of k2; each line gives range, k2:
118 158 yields 128.0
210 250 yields 212.0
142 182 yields 180.0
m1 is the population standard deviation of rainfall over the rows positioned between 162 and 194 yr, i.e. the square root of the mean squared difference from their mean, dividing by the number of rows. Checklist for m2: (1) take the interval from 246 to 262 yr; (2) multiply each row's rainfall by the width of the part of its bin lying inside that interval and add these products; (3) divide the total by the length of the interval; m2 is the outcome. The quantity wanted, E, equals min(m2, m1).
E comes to 0.43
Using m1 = 0.43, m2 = 2.87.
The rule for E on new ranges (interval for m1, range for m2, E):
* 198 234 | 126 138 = 0.32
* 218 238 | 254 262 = 0.05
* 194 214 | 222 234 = 0.28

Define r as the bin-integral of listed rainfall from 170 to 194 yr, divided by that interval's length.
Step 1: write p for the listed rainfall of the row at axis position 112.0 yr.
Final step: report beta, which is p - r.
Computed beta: 0.4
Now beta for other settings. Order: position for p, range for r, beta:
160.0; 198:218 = 0.8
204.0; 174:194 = -0.3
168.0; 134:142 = 0.0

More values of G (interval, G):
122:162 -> 144.0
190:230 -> 228.0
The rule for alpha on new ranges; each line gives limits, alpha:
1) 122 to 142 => 0.44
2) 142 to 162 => 0.52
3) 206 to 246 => 0.33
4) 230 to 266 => 0.41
